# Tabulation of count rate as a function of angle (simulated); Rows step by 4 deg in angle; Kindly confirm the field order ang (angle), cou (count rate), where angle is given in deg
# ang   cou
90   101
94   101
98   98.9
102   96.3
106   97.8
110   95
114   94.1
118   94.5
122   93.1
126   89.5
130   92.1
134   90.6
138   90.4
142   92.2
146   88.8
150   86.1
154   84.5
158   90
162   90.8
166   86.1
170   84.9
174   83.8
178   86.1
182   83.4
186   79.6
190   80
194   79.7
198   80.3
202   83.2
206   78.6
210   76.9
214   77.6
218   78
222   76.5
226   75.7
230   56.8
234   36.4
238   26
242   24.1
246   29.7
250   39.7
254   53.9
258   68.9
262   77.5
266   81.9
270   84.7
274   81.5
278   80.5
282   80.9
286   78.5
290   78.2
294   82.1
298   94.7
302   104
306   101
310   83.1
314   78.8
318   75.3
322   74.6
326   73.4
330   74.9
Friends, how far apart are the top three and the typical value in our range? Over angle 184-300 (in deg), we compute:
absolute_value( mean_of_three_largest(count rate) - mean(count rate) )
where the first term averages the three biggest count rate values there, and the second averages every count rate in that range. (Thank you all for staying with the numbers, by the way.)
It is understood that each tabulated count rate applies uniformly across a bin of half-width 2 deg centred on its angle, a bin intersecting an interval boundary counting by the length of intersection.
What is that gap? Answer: 18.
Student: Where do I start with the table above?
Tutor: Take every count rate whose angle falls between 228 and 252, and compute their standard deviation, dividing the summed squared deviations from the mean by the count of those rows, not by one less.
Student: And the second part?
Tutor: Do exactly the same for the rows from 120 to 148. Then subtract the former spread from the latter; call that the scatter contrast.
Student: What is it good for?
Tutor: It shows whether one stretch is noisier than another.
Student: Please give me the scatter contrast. -10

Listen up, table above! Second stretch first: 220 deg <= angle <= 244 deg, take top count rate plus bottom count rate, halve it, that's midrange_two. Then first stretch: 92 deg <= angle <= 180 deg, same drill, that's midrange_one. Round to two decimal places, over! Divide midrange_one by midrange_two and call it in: 1.84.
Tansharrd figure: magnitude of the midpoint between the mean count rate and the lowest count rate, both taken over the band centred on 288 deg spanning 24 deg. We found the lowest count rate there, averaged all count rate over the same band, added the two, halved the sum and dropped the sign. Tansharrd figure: 80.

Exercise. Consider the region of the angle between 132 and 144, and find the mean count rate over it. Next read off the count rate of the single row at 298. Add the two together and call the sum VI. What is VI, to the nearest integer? 186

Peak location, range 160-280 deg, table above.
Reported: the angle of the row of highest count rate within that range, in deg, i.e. 162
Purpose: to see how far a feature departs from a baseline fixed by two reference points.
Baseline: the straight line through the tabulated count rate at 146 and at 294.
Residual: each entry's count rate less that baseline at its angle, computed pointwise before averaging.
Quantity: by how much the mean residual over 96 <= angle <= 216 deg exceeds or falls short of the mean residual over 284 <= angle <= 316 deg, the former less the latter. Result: -6.6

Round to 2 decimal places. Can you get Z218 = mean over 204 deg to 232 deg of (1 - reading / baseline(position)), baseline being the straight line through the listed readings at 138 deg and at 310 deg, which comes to 0.15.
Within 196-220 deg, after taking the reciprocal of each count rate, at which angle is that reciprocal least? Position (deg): 202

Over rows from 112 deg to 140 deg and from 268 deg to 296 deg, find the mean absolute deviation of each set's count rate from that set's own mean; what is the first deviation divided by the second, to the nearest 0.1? 1.0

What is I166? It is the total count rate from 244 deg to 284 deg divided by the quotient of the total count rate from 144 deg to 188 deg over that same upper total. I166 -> 489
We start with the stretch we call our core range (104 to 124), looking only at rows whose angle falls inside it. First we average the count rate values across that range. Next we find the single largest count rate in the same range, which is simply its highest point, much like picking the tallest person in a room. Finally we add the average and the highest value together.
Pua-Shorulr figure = 193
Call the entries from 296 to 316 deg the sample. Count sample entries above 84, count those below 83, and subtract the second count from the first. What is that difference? 2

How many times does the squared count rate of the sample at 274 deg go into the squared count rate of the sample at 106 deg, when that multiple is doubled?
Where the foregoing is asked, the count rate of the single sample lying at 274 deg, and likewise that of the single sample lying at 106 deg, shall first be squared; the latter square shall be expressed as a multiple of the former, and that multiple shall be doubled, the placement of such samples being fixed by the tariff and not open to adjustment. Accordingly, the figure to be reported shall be 2.9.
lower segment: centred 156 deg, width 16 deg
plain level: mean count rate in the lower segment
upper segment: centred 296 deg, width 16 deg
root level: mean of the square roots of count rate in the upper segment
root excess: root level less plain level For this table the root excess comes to -78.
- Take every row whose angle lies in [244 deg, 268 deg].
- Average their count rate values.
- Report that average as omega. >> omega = 59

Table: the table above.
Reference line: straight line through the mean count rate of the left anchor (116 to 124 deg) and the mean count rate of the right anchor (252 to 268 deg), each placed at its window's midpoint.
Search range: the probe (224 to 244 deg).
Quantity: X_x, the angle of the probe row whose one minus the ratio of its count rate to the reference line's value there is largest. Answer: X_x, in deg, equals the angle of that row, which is 242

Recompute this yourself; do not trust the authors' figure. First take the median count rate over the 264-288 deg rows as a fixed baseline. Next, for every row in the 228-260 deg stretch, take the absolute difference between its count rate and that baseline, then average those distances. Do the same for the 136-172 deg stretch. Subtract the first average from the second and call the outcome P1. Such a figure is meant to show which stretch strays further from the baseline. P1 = -32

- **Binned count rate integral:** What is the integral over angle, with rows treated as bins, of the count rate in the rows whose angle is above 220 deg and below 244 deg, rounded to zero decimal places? 1182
